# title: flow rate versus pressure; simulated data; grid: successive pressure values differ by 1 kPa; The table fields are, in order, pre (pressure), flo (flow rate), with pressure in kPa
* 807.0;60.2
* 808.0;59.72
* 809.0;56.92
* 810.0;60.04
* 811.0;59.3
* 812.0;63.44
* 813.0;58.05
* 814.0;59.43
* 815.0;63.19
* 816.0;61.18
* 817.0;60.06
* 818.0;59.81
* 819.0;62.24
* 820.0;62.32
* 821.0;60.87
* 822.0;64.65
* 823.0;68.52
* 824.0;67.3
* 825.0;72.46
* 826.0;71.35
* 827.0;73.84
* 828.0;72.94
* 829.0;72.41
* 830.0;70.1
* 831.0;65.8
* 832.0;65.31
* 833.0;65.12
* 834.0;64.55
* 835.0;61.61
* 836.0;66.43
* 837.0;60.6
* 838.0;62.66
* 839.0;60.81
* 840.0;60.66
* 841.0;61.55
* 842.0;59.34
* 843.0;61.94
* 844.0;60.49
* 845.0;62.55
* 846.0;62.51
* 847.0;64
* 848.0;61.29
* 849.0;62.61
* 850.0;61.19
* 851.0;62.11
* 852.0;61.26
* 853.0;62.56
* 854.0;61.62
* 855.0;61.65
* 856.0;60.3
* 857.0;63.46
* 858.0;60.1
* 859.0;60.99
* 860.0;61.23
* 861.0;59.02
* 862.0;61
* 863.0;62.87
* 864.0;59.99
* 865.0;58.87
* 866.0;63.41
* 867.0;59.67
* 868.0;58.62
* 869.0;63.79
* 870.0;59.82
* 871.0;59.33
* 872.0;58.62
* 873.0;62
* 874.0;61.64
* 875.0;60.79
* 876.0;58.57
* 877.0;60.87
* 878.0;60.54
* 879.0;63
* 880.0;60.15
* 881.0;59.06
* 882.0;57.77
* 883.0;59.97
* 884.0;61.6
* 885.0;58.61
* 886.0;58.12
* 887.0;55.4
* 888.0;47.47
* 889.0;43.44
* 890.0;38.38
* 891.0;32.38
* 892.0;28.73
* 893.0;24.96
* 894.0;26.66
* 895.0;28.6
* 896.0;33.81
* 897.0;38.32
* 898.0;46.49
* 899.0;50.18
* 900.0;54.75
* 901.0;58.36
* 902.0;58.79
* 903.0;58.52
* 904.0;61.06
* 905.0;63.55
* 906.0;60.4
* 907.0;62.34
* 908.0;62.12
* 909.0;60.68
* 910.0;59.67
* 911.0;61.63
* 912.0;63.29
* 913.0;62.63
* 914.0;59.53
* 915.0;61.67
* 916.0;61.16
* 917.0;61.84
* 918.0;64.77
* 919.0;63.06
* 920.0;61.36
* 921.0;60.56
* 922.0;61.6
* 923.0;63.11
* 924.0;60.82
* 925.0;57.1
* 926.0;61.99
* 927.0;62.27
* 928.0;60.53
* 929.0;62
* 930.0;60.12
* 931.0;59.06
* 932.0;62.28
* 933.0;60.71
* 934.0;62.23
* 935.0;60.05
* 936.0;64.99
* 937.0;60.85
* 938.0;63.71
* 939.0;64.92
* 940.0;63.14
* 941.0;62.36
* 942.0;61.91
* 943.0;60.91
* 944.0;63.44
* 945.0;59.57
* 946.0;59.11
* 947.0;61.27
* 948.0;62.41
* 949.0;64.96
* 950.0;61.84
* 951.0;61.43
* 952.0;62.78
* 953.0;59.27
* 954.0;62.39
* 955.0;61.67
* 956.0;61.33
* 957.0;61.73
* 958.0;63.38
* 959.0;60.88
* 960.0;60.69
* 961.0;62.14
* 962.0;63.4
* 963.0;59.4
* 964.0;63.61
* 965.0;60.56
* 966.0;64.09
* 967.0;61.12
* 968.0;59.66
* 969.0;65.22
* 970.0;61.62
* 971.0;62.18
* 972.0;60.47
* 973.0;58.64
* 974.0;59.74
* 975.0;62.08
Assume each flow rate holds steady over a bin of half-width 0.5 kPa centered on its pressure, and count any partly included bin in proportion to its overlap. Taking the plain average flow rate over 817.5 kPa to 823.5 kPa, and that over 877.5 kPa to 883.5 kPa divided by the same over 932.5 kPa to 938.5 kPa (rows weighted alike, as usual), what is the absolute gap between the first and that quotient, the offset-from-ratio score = 62.1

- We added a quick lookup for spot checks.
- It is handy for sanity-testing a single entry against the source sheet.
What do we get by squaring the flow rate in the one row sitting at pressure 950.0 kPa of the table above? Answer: 3824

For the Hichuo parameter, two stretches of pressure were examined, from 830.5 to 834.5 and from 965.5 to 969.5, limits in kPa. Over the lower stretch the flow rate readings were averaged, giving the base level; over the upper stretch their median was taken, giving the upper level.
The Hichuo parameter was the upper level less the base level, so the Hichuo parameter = -2.6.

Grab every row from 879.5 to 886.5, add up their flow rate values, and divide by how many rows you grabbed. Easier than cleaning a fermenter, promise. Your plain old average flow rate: 59.3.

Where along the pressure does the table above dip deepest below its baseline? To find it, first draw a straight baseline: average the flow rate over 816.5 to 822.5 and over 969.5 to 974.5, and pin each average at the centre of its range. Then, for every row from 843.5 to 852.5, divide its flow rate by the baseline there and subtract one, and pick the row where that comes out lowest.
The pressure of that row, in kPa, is 844.0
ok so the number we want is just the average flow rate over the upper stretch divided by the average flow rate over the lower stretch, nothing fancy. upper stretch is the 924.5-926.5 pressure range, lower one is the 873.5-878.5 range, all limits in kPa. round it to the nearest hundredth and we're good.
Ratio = 0.98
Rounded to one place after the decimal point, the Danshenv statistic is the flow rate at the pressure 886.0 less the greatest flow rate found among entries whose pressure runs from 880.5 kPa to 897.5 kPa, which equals -3.5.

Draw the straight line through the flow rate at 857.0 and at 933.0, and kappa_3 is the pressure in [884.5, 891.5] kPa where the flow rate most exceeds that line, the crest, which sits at 885.0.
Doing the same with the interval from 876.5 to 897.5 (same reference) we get 879.0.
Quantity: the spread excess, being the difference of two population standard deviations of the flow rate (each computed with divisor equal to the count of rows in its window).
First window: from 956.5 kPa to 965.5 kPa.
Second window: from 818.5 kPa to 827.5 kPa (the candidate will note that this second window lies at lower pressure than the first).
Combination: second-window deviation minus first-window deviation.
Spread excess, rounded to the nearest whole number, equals 3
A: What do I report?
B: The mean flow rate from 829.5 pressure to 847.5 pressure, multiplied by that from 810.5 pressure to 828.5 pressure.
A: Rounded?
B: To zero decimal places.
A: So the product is 4071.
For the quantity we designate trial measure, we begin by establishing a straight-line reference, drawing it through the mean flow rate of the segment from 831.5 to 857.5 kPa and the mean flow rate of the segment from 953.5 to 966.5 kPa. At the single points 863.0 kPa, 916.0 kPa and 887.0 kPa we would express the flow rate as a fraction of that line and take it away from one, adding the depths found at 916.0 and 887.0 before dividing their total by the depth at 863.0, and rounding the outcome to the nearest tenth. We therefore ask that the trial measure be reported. -11.2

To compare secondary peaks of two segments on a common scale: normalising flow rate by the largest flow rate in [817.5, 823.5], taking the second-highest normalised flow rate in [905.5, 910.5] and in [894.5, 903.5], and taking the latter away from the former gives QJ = 0.053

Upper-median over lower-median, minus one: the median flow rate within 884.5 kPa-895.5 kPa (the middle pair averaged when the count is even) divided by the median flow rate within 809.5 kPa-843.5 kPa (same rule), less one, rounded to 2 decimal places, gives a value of -0.39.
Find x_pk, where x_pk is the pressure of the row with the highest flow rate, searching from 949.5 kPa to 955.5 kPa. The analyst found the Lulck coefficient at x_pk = 952.0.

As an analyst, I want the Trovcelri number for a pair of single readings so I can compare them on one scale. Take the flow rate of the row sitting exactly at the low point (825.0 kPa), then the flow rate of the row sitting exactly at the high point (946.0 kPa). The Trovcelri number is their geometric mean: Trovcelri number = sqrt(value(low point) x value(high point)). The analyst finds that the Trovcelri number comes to 65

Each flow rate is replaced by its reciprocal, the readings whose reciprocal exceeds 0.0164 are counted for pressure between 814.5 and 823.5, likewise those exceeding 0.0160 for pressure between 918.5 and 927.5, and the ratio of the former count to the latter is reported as 0.43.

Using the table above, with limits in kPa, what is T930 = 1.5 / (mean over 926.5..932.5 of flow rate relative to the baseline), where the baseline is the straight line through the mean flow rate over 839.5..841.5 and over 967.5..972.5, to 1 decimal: -2.7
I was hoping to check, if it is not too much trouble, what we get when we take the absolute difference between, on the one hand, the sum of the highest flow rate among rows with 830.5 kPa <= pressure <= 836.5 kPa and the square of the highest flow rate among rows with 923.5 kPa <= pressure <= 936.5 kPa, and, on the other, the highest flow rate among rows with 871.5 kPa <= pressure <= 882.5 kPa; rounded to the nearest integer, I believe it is 4227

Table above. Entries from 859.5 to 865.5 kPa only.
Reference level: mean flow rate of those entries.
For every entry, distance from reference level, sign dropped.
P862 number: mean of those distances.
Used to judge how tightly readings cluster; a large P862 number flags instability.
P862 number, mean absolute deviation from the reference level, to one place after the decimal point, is 1.2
